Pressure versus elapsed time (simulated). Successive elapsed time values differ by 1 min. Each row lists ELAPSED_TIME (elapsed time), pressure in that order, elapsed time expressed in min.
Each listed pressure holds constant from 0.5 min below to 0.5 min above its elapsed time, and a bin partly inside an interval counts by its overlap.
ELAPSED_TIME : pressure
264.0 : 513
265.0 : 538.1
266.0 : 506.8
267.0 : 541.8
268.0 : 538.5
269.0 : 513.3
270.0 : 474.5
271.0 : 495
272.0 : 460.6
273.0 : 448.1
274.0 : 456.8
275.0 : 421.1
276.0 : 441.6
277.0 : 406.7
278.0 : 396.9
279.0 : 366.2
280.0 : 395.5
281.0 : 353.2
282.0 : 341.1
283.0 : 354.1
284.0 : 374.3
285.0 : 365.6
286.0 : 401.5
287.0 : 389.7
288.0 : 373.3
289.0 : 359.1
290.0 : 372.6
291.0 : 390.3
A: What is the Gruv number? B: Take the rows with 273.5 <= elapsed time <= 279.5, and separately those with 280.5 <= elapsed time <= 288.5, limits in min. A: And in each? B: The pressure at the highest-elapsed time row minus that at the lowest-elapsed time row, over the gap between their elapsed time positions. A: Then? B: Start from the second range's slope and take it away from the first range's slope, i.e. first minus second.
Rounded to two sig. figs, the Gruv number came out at -21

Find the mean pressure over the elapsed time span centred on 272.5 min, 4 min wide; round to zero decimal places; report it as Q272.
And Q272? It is 465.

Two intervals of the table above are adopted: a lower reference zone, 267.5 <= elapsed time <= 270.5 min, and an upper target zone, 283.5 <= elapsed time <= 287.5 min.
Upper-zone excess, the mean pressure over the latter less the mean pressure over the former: -126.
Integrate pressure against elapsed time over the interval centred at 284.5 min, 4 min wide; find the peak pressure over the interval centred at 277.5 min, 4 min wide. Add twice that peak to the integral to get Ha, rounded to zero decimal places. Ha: 2379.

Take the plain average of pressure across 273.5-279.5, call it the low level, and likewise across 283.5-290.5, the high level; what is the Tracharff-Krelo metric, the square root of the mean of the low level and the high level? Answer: 19.9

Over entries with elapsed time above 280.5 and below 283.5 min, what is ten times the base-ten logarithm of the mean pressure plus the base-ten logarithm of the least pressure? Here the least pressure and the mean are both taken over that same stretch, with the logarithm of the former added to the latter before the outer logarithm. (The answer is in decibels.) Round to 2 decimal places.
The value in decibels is 25.47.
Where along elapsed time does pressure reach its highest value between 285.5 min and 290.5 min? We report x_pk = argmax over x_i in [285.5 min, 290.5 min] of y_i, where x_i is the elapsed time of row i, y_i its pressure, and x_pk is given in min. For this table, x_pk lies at 286.0 min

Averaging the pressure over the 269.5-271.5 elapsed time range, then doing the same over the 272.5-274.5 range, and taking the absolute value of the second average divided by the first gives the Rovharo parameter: 0.93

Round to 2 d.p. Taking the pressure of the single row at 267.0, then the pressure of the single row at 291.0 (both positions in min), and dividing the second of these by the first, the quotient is 0.72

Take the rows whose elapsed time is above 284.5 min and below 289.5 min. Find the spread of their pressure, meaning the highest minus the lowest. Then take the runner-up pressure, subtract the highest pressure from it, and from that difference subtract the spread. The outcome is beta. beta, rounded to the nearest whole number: -54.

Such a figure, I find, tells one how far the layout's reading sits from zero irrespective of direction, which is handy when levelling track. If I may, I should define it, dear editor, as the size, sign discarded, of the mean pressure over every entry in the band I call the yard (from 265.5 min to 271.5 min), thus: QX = 512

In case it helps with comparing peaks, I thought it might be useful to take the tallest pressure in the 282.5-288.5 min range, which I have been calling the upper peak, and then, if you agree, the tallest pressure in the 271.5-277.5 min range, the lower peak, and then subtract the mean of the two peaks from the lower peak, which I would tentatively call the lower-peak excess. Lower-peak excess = 30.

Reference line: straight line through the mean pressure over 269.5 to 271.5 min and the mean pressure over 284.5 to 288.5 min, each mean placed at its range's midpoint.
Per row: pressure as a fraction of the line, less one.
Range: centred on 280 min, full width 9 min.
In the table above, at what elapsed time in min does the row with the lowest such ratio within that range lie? 282.0 min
